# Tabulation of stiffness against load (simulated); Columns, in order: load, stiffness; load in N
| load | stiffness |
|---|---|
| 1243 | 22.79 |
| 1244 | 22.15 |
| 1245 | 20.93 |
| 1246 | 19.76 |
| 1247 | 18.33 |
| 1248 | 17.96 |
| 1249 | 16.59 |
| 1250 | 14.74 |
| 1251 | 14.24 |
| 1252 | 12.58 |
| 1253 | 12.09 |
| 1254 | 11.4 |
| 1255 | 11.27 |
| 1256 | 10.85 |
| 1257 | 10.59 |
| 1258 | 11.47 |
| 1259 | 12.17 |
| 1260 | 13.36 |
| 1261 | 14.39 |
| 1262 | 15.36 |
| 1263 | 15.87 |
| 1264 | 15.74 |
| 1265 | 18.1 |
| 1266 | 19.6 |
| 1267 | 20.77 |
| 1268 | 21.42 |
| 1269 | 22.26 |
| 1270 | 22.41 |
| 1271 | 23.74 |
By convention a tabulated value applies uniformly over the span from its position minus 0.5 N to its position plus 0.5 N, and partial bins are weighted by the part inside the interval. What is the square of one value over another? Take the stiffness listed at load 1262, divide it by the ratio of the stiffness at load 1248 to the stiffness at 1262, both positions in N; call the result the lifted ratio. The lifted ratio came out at 13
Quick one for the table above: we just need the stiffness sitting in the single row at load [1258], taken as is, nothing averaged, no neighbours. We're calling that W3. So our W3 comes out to 11.47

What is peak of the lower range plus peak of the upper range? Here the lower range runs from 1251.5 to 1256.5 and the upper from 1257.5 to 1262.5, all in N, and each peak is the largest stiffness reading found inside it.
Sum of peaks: 28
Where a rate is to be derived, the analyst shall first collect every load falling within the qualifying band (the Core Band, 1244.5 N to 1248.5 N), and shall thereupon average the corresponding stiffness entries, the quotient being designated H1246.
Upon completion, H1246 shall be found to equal 19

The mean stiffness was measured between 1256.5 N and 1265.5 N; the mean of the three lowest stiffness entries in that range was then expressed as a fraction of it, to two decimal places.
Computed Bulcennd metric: 0.81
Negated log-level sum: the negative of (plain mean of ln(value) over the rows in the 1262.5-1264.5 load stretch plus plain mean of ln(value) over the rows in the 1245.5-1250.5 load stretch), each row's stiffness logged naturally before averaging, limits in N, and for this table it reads -5.62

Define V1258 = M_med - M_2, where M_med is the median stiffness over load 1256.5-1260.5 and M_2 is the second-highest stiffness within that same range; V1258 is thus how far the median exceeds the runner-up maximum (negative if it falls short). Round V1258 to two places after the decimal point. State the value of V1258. -0.35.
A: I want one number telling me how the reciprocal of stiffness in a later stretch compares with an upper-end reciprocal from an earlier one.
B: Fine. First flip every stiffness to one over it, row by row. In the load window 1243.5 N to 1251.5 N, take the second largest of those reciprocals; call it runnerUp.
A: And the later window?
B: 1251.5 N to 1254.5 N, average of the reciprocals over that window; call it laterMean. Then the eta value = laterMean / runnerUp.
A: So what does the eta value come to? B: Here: 1.2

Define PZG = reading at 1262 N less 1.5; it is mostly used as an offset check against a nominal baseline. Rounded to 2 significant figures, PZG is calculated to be 14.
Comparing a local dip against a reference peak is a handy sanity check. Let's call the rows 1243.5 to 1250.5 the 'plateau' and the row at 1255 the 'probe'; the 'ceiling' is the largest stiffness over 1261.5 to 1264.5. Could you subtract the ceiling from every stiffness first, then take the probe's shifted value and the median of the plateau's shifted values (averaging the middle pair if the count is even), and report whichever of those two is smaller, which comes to -4.60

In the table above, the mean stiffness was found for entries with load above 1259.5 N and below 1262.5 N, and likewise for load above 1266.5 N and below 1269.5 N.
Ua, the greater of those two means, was 21.5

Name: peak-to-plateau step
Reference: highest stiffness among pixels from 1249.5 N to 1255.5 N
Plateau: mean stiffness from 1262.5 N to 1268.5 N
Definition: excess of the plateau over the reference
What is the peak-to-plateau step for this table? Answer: 3.8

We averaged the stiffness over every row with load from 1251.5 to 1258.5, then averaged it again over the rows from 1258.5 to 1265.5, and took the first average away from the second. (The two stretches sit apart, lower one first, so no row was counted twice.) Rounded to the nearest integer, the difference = 4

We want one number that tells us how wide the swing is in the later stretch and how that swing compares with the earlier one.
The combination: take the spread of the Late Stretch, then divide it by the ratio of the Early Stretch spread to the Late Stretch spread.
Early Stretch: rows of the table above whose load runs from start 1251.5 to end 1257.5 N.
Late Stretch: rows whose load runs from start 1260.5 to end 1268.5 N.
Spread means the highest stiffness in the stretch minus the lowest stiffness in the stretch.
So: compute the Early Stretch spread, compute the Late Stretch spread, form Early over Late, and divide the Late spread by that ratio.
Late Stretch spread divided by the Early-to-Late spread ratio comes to 25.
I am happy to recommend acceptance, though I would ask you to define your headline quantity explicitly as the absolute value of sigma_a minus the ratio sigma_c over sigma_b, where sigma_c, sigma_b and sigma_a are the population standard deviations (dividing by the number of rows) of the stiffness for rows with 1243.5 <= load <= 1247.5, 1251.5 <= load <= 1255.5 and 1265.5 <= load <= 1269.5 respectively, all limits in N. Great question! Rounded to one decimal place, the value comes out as 1.7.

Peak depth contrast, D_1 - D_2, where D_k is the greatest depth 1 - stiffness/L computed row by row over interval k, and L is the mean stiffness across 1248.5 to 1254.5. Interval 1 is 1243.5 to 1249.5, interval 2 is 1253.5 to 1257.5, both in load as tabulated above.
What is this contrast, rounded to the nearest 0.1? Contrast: -0.4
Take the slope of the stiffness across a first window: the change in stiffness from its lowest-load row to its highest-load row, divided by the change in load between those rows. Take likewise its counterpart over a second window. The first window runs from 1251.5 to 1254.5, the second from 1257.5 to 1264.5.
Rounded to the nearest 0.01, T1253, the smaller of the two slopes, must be -0.59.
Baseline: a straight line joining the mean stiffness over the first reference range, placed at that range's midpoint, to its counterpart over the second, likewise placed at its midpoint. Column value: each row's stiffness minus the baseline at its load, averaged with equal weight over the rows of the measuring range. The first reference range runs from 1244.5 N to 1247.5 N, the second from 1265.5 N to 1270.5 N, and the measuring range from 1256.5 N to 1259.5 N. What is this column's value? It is -9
